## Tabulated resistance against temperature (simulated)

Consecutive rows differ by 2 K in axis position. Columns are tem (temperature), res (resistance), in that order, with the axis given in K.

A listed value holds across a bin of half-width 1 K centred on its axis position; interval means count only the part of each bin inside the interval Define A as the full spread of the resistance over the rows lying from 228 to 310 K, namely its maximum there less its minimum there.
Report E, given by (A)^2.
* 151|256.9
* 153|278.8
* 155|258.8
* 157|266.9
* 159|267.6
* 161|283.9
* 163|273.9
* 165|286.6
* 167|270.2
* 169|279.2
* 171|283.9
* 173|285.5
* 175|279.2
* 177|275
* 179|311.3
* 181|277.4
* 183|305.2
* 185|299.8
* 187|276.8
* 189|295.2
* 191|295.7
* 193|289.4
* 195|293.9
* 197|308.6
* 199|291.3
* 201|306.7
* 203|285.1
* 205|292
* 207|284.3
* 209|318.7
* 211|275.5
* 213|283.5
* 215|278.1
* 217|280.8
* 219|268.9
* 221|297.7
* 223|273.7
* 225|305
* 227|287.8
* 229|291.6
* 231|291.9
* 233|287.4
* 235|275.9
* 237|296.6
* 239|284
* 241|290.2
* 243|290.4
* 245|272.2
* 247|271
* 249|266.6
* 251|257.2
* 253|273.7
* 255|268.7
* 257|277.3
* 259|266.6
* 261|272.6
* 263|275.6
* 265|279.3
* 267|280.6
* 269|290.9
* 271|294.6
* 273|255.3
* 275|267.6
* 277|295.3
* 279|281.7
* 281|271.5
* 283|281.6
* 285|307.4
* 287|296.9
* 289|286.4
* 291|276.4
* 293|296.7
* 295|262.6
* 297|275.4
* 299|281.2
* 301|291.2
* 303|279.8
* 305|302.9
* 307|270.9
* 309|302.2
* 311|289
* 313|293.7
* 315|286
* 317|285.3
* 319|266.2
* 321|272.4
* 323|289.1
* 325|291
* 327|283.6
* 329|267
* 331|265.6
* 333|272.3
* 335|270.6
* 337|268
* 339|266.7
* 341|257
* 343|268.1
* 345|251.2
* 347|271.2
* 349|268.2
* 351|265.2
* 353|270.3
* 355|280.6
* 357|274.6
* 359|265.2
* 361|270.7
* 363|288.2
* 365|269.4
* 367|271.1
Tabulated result 2714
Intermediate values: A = 52.1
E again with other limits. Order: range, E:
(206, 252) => 3782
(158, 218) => 2611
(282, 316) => 2007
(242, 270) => 1136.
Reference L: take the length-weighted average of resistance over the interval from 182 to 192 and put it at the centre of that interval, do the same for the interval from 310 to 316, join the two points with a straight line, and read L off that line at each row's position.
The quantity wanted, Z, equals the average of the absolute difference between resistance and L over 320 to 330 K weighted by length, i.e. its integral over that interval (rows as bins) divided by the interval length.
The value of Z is 9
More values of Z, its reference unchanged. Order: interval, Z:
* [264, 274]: 13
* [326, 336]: 17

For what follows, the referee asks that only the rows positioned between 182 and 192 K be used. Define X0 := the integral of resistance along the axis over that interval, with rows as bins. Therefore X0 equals 2945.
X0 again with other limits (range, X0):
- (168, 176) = 2256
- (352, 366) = 3838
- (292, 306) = 3980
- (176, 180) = 1173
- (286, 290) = 1167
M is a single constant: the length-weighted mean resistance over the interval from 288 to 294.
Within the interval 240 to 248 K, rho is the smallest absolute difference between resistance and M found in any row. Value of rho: 3.7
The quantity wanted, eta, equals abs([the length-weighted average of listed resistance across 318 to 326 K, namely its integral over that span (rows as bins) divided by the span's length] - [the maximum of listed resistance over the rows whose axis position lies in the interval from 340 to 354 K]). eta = 8.5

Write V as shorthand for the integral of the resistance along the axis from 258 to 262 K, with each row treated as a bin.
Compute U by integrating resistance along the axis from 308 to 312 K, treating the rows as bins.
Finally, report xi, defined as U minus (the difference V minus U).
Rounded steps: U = 1182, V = 1078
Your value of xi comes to 1286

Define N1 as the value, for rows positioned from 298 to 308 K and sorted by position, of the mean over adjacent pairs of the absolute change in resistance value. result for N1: 19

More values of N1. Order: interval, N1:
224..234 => 6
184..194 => 12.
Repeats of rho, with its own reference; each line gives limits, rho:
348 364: 1.7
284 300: 0.1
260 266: 7.2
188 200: 2.9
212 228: 1.3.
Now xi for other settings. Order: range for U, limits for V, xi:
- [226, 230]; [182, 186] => 1108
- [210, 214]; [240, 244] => 1075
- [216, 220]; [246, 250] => 1124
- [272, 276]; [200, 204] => 908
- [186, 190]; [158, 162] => 1185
